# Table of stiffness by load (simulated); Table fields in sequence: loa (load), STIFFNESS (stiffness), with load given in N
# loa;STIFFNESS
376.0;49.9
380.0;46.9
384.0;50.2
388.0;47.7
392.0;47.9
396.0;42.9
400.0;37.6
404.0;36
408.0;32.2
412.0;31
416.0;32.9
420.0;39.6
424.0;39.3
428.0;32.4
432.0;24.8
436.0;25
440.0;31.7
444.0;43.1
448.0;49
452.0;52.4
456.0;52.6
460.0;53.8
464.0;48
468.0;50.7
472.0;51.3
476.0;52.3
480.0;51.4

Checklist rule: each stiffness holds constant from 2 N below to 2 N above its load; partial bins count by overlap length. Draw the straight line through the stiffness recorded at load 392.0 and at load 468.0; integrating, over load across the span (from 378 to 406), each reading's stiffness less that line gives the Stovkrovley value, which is -104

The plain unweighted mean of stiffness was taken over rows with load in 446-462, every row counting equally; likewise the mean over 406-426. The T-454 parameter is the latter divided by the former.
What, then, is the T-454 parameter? 0.67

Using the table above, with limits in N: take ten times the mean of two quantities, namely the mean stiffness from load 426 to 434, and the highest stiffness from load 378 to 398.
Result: 394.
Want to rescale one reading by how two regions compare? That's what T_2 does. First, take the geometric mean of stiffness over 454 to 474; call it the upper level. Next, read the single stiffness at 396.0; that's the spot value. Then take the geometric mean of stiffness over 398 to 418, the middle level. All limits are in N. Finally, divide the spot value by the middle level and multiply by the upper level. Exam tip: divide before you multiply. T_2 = 65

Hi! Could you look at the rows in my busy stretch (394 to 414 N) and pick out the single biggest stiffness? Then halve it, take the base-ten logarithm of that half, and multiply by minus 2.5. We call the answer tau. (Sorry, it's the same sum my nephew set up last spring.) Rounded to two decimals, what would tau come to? -3.33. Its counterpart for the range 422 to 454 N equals -3.55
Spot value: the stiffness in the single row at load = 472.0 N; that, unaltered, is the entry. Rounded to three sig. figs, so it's 51.3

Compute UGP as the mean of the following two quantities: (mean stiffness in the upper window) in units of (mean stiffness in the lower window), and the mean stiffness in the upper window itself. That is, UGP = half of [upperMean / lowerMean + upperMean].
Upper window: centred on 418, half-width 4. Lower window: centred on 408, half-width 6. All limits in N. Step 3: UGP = 19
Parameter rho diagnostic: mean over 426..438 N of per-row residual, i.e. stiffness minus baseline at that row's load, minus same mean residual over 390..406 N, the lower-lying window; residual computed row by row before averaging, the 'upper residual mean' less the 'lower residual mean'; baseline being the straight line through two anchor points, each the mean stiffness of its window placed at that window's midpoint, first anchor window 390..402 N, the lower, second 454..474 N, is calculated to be -18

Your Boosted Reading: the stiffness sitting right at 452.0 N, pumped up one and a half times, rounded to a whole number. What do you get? 79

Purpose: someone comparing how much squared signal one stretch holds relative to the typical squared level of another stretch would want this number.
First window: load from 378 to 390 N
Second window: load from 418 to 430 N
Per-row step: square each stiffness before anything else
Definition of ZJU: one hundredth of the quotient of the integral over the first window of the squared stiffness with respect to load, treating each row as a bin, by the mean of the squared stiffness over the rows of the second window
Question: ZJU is 0.20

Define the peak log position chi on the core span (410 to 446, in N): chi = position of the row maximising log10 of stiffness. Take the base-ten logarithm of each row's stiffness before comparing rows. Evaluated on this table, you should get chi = 444.0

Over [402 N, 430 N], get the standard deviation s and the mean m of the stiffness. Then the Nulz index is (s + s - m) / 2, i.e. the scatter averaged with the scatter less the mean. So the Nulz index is -14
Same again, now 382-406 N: -16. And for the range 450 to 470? -24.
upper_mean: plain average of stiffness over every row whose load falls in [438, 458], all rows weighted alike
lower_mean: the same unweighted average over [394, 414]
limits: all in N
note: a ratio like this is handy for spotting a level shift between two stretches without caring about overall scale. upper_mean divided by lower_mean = 1.27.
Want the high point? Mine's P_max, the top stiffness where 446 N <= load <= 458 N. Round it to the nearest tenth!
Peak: 52.6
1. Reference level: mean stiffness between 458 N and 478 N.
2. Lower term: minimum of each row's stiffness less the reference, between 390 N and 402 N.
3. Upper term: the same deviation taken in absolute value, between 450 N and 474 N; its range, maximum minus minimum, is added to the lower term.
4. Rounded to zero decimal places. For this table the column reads -10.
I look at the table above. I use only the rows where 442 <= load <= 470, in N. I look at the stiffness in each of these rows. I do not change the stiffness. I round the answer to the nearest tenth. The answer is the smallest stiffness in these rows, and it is 43.1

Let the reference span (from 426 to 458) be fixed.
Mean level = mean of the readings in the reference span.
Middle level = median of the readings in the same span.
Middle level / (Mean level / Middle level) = 37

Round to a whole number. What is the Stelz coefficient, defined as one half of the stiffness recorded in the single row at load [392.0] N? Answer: 24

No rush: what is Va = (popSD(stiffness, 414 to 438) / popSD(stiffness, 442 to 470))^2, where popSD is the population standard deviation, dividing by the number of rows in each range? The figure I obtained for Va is 3.1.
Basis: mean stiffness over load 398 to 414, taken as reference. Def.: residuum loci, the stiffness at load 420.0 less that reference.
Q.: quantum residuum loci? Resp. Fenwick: 5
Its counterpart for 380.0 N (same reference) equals 13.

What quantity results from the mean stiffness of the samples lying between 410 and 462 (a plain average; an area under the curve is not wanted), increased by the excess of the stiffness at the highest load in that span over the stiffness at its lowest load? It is 62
